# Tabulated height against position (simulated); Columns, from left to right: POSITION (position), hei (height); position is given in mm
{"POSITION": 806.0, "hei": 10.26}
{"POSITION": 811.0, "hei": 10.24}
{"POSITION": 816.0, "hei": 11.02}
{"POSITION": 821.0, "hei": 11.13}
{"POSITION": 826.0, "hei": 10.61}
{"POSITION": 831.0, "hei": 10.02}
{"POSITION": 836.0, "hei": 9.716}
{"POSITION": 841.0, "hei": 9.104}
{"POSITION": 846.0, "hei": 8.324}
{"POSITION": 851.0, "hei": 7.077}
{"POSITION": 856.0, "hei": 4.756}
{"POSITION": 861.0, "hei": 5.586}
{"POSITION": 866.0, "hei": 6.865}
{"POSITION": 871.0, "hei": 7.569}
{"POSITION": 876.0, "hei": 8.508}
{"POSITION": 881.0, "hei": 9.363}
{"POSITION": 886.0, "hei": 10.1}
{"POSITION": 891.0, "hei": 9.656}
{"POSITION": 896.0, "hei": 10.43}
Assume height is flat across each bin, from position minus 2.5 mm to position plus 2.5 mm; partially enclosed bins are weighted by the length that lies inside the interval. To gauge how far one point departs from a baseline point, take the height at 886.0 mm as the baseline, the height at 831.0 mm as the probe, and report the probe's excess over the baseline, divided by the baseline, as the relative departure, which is 0.0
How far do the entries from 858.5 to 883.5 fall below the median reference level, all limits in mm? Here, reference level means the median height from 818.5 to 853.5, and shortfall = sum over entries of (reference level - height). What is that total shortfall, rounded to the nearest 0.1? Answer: 10.7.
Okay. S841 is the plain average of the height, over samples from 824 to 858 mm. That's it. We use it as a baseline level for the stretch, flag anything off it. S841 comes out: 8.5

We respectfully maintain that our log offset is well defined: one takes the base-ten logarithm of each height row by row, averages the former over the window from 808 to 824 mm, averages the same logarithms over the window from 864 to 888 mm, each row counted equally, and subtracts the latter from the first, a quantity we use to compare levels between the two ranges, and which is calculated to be 0.11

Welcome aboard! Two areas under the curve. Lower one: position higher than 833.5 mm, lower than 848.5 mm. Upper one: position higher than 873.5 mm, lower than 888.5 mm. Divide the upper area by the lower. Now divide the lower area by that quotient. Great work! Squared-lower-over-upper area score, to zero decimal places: 132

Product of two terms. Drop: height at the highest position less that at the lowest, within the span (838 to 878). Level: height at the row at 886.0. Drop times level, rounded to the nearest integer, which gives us -6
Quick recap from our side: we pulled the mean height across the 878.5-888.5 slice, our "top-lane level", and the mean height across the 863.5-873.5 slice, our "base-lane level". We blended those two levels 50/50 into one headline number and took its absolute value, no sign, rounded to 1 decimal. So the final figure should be 8.5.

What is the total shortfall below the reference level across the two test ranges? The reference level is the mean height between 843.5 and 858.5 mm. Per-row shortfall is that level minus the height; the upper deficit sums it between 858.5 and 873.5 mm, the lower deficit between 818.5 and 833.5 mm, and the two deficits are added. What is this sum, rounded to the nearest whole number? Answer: -11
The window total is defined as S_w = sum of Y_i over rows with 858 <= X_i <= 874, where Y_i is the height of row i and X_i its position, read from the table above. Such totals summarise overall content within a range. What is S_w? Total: 20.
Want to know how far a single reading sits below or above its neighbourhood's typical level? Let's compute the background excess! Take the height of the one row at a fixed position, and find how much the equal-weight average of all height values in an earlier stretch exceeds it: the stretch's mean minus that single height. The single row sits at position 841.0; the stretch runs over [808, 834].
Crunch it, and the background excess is 1.5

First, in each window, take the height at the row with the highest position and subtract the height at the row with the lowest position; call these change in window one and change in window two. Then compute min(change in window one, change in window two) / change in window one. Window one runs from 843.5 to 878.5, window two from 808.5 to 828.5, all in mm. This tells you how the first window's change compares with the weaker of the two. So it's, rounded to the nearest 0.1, 1.0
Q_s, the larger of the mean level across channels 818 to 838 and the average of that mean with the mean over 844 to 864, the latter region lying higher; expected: 10.4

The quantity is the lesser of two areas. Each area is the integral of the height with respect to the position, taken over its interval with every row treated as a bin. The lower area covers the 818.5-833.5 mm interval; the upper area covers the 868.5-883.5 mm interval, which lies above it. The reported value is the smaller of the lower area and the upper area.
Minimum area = 127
